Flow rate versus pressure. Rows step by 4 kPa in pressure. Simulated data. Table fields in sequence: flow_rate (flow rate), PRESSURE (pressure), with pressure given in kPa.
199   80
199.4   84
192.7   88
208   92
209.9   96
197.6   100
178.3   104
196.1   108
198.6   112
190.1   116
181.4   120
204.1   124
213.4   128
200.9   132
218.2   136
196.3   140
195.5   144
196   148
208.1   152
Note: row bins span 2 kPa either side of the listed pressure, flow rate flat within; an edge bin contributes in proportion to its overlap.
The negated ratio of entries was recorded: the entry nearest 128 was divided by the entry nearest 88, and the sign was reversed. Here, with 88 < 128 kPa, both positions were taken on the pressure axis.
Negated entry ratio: -1.11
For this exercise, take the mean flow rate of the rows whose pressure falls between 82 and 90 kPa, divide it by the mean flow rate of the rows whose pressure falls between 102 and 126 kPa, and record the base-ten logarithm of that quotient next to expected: 0.010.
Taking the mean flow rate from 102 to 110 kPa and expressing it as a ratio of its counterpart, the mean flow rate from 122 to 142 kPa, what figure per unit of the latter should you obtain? 0.91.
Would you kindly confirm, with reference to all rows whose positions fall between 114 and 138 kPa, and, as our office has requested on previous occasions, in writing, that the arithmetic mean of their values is 201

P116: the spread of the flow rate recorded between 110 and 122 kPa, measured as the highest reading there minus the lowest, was 17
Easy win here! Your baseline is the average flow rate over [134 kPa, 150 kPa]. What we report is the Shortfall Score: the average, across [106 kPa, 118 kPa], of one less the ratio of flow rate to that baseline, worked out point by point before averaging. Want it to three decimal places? 0.033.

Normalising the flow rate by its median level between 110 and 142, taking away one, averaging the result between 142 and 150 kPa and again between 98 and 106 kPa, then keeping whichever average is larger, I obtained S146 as -0.020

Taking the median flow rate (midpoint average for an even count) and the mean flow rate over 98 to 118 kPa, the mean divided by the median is 0.98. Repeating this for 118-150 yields 1.01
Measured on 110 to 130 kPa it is 0.99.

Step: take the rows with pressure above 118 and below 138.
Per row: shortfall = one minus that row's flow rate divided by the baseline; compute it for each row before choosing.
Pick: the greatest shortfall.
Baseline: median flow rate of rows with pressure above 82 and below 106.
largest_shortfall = 0.086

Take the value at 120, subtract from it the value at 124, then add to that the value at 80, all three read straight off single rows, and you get 176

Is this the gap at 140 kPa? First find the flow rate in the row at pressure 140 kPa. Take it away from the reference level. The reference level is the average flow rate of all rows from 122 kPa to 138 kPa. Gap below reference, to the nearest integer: 13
